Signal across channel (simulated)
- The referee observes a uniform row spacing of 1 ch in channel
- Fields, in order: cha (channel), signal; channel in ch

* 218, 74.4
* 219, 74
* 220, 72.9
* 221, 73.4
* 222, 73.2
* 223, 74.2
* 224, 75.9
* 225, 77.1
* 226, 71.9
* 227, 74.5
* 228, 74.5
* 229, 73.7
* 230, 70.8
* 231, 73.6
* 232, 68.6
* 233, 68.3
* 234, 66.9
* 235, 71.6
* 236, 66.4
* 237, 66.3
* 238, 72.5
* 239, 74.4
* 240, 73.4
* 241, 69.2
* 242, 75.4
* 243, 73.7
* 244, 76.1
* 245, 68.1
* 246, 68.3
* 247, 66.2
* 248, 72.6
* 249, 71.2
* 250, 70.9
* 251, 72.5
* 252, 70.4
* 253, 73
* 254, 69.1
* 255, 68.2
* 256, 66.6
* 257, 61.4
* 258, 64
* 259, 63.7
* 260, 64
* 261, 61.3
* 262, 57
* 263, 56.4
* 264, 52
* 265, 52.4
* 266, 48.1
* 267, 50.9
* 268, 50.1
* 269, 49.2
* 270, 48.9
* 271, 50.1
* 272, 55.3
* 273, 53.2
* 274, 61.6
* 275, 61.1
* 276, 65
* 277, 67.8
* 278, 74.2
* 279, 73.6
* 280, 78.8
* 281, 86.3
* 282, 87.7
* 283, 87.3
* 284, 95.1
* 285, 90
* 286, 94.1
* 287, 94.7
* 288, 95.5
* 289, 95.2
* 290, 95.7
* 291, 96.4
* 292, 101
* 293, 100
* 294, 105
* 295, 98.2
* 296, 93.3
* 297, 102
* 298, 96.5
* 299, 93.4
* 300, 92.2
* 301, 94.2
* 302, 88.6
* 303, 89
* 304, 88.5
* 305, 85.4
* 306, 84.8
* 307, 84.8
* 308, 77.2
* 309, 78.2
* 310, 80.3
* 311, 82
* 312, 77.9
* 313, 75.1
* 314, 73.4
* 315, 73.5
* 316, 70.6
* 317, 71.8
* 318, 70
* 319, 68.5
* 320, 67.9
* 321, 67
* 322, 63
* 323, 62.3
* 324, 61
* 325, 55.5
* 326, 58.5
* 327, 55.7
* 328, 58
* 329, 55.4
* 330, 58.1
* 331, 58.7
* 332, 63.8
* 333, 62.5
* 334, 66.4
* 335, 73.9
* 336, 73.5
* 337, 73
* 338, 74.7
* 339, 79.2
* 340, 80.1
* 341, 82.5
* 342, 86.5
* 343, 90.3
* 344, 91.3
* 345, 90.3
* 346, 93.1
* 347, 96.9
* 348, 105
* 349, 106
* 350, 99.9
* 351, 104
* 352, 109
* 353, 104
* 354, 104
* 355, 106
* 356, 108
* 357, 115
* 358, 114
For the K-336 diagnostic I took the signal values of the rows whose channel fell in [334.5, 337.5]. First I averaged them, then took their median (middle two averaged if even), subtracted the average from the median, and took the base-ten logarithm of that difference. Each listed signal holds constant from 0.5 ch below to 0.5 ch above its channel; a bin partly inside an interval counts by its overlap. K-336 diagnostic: -1.5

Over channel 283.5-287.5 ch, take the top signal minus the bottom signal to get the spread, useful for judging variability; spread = 5.1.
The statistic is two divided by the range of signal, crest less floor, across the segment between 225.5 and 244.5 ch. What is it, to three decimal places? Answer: 0.204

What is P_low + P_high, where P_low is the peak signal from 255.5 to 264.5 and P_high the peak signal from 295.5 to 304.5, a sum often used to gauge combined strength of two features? 169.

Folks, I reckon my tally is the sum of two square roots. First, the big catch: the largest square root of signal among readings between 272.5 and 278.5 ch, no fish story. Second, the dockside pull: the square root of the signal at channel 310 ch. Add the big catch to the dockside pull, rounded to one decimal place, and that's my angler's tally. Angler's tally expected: 17.6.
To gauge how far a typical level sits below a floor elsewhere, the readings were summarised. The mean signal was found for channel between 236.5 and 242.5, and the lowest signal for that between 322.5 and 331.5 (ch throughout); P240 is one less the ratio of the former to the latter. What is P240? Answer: -0.3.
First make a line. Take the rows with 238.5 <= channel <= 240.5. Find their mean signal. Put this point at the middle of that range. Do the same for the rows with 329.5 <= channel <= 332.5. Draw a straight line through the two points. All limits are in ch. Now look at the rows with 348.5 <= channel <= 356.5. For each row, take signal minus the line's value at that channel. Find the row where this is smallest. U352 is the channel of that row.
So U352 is 350 ch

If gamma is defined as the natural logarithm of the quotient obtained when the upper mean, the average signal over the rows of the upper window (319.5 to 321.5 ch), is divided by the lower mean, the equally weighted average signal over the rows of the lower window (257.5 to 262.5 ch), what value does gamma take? 0.08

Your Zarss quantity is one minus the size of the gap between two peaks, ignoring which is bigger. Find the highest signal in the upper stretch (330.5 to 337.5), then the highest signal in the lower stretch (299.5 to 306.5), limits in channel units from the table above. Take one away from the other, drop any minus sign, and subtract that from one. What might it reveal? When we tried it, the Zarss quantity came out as -19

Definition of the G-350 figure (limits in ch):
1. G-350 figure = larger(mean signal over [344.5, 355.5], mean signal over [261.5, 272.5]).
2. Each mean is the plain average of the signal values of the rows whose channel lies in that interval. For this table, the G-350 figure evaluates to 102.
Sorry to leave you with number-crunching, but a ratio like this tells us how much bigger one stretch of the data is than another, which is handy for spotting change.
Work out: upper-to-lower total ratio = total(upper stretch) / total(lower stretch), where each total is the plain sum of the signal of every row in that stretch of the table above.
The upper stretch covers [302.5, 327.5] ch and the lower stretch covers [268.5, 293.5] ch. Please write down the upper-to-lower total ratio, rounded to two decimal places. 0.93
